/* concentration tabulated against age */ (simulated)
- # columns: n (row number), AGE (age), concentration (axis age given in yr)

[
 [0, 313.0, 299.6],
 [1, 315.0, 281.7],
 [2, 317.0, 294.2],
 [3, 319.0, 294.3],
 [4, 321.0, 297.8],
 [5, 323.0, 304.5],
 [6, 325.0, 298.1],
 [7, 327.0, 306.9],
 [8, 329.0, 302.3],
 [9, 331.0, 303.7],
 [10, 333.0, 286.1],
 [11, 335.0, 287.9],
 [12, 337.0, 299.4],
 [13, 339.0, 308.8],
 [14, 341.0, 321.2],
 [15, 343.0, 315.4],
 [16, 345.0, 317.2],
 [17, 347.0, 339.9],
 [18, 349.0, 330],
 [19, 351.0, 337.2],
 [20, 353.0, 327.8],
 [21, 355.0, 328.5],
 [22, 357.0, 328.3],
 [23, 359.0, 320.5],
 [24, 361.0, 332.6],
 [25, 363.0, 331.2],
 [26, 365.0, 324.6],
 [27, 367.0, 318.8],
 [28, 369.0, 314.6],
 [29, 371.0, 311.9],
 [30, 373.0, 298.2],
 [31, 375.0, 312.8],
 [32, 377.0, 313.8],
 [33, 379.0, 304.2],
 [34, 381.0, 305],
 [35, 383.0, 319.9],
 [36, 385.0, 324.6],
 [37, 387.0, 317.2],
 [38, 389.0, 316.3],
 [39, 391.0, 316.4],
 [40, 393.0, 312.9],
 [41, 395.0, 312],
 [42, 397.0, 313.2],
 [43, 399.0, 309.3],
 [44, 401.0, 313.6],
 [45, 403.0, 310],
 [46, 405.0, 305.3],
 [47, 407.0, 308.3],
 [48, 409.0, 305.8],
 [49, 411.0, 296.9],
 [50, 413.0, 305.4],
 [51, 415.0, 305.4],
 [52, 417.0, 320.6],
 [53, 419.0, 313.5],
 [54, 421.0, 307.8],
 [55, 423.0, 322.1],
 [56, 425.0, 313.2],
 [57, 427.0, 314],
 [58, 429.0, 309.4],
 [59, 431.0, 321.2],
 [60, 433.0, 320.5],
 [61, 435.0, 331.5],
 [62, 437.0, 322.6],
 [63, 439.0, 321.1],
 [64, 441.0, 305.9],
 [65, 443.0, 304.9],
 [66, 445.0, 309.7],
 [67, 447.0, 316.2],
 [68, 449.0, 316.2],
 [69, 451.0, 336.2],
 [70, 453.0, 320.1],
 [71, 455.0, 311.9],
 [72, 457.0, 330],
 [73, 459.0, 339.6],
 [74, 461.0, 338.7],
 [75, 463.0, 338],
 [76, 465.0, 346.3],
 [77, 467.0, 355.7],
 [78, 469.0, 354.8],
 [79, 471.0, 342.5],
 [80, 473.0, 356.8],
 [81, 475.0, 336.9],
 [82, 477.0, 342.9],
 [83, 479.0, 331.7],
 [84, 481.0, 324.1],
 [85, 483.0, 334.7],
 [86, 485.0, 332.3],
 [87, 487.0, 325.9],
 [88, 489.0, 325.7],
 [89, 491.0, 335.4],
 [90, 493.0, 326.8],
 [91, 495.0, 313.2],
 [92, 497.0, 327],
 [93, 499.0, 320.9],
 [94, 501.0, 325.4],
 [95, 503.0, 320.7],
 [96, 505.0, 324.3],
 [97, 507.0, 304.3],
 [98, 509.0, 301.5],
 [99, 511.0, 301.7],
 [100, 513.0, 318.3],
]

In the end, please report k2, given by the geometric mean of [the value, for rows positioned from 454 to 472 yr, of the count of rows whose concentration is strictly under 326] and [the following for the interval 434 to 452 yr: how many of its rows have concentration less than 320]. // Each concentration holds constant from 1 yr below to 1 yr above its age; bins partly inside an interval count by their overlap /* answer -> 2.2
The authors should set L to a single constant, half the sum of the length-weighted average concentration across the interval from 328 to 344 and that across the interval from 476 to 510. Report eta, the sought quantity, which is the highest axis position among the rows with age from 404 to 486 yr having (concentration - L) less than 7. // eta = 455.0 yr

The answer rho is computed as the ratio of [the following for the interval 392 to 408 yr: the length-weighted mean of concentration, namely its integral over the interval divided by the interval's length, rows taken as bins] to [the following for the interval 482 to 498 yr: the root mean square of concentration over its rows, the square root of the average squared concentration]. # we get 0.95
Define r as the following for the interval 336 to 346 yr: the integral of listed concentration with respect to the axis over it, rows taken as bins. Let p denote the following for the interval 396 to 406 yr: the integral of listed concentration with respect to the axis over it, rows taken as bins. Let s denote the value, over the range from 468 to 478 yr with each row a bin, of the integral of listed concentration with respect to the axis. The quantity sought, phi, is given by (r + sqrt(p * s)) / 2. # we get 3202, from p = 3103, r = 3124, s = 3468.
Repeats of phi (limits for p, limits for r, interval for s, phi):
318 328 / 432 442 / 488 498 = 3165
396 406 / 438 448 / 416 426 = 3122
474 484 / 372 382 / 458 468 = 3228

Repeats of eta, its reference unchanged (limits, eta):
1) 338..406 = 405.0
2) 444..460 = 455.0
